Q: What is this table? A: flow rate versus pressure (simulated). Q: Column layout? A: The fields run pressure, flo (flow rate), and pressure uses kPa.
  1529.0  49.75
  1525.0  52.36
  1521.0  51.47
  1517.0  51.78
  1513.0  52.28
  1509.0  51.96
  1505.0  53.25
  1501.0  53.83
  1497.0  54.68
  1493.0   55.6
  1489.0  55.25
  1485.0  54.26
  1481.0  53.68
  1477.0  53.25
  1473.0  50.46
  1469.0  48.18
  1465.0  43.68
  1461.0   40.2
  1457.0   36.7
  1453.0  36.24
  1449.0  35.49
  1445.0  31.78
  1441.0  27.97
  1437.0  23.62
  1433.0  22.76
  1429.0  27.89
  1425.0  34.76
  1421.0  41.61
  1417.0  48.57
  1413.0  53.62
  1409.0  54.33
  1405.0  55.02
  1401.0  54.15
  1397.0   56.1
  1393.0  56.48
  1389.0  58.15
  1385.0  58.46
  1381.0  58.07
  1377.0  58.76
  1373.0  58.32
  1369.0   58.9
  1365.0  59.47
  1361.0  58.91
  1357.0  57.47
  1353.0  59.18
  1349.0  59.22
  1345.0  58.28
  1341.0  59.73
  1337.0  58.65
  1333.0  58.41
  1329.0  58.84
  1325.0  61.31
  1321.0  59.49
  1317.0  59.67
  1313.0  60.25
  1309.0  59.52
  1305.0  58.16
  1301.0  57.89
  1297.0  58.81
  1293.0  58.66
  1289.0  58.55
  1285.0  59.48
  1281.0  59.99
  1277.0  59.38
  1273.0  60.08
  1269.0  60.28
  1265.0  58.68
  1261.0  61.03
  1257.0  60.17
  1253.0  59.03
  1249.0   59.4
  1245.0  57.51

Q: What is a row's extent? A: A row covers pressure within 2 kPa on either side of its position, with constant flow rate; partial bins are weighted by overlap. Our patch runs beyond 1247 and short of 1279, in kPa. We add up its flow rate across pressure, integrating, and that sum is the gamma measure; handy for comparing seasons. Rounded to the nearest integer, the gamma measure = 1912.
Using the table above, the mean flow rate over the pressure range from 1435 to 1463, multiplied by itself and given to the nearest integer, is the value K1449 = 1098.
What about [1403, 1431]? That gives 2035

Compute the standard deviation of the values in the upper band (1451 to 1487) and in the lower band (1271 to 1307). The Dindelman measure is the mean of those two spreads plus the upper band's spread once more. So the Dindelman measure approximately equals 11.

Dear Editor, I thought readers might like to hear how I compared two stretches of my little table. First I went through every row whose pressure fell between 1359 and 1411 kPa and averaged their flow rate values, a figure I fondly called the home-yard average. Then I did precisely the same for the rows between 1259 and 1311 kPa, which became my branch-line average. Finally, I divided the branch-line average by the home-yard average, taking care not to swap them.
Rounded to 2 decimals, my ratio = 1.03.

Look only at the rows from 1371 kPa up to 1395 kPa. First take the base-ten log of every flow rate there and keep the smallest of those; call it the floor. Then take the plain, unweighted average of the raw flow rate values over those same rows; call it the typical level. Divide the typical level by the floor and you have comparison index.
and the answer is 33.1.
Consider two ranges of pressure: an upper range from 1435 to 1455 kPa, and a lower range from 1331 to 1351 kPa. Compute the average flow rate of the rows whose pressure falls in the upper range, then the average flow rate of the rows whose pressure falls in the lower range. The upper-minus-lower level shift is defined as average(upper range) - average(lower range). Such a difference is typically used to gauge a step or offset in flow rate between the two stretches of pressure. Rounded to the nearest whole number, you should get -28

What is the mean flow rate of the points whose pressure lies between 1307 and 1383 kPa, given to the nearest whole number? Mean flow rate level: 59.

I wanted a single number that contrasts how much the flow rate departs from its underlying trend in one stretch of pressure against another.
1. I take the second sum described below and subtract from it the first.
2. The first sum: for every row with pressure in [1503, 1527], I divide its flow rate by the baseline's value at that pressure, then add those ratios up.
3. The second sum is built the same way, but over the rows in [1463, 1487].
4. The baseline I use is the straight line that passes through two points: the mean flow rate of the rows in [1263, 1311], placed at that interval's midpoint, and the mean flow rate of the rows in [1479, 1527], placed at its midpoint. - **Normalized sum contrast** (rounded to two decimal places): -0.29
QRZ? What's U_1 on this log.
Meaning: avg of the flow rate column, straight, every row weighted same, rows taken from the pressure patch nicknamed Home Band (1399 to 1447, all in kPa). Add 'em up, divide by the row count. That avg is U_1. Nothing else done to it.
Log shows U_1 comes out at 40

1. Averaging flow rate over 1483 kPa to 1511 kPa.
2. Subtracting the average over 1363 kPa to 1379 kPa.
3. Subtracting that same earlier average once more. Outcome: -64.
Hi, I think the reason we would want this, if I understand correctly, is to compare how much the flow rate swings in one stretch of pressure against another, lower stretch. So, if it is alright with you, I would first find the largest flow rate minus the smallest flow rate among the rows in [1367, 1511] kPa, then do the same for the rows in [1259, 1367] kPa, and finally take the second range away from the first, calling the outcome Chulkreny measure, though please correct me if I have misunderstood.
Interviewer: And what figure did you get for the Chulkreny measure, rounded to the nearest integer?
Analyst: 32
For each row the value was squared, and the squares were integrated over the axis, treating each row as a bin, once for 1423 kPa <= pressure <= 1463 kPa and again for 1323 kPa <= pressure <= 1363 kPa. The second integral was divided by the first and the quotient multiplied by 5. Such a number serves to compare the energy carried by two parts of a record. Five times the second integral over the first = 17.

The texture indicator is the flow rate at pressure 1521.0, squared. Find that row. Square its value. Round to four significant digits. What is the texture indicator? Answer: 2649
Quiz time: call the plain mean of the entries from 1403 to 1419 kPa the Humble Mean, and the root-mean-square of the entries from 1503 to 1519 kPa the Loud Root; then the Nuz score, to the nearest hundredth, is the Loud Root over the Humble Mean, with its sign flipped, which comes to -0.99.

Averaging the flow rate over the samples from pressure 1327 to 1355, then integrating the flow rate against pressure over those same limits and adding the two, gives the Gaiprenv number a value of 1708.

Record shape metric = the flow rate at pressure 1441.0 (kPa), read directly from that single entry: 27.97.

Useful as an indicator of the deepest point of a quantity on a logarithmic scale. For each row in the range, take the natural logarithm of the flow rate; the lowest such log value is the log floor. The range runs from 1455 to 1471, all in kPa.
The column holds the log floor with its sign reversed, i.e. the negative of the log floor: -3.60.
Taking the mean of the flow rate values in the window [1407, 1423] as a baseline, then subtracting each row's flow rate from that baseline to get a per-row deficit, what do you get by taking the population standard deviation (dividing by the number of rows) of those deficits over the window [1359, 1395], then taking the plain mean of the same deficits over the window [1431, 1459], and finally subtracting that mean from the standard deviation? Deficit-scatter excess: -18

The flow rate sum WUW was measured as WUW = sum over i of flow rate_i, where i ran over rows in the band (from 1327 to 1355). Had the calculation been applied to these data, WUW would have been 412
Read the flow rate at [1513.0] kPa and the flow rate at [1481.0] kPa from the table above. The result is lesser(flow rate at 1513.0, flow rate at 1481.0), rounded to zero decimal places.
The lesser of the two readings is 52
